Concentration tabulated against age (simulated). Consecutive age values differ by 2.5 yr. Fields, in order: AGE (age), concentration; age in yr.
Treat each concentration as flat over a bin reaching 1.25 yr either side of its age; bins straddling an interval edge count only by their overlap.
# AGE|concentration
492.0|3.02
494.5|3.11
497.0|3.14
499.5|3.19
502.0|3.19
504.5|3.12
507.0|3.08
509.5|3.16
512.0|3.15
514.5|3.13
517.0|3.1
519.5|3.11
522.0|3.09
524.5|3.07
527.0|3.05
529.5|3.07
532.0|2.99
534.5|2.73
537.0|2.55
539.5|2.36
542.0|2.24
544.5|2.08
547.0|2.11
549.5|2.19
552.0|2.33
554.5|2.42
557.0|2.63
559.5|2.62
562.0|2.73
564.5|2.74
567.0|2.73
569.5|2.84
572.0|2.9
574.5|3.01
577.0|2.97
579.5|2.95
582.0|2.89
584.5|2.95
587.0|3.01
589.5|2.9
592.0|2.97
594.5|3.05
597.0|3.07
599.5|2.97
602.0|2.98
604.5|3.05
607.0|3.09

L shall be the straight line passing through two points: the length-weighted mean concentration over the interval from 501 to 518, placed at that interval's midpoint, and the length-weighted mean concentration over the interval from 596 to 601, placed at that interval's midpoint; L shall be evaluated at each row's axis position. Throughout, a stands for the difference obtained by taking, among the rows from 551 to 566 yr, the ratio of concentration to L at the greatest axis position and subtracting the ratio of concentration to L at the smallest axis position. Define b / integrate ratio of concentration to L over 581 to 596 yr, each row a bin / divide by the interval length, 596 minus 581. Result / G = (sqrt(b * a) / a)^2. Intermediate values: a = 0.138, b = 0.979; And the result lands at 7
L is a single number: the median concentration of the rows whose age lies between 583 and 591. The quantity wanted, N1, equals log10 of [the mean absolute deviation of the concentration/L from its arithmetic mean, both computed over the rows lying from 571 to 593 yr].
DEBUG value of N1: -1.9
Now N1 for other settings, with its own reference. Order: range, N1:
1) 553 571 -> -1.5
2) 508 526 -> -2.0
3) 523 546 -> -0.9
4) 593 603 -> -1.8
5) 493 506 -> -2.0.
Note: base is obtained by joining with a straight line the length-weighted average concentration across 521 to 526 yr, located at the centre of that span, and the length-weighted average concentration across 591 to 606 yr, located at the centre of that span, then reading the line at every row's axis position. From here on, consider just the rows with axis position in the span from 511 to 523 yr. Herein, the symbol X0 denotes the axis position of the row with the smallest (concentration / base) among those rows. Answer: 522.0 yr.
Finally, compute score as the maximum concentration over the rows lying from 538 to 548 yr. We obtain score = 2.36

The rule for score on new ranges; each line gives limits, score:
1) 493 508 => 3.19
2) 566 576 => 3.01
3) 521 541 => 3.09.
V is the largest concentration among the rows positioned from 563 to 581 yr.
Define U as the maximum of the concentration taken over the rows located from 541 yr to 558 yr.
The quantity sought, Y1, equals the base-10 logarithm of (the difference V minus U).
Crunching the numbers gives -0.42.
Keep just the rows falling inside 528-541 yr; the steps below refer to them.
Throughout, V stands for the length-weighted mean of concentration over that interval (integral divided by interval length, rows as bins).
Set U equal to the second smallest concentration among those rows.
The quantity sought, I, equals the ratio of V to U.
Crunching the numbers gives 1.07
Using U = 2.55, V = 2.74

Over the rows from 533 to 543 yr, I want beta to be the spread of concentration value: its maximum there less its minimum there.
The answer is 0.49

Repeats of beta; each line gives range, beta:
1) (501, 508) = 0.11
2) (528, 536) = 0.34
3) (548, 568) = 0.55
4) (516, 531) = 0.06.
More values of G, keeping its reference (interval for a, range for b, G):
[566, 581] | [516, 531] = 13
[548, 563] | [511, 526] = 6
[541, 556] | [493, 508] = 16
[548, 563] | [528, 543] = 5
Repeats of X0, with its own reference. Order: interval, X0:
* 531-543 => 542.0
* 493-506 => 494.5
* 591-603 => 592.0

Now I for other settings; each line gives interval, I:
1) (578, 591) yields 1.01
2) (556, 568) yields 1.02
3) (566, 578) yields 1.02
